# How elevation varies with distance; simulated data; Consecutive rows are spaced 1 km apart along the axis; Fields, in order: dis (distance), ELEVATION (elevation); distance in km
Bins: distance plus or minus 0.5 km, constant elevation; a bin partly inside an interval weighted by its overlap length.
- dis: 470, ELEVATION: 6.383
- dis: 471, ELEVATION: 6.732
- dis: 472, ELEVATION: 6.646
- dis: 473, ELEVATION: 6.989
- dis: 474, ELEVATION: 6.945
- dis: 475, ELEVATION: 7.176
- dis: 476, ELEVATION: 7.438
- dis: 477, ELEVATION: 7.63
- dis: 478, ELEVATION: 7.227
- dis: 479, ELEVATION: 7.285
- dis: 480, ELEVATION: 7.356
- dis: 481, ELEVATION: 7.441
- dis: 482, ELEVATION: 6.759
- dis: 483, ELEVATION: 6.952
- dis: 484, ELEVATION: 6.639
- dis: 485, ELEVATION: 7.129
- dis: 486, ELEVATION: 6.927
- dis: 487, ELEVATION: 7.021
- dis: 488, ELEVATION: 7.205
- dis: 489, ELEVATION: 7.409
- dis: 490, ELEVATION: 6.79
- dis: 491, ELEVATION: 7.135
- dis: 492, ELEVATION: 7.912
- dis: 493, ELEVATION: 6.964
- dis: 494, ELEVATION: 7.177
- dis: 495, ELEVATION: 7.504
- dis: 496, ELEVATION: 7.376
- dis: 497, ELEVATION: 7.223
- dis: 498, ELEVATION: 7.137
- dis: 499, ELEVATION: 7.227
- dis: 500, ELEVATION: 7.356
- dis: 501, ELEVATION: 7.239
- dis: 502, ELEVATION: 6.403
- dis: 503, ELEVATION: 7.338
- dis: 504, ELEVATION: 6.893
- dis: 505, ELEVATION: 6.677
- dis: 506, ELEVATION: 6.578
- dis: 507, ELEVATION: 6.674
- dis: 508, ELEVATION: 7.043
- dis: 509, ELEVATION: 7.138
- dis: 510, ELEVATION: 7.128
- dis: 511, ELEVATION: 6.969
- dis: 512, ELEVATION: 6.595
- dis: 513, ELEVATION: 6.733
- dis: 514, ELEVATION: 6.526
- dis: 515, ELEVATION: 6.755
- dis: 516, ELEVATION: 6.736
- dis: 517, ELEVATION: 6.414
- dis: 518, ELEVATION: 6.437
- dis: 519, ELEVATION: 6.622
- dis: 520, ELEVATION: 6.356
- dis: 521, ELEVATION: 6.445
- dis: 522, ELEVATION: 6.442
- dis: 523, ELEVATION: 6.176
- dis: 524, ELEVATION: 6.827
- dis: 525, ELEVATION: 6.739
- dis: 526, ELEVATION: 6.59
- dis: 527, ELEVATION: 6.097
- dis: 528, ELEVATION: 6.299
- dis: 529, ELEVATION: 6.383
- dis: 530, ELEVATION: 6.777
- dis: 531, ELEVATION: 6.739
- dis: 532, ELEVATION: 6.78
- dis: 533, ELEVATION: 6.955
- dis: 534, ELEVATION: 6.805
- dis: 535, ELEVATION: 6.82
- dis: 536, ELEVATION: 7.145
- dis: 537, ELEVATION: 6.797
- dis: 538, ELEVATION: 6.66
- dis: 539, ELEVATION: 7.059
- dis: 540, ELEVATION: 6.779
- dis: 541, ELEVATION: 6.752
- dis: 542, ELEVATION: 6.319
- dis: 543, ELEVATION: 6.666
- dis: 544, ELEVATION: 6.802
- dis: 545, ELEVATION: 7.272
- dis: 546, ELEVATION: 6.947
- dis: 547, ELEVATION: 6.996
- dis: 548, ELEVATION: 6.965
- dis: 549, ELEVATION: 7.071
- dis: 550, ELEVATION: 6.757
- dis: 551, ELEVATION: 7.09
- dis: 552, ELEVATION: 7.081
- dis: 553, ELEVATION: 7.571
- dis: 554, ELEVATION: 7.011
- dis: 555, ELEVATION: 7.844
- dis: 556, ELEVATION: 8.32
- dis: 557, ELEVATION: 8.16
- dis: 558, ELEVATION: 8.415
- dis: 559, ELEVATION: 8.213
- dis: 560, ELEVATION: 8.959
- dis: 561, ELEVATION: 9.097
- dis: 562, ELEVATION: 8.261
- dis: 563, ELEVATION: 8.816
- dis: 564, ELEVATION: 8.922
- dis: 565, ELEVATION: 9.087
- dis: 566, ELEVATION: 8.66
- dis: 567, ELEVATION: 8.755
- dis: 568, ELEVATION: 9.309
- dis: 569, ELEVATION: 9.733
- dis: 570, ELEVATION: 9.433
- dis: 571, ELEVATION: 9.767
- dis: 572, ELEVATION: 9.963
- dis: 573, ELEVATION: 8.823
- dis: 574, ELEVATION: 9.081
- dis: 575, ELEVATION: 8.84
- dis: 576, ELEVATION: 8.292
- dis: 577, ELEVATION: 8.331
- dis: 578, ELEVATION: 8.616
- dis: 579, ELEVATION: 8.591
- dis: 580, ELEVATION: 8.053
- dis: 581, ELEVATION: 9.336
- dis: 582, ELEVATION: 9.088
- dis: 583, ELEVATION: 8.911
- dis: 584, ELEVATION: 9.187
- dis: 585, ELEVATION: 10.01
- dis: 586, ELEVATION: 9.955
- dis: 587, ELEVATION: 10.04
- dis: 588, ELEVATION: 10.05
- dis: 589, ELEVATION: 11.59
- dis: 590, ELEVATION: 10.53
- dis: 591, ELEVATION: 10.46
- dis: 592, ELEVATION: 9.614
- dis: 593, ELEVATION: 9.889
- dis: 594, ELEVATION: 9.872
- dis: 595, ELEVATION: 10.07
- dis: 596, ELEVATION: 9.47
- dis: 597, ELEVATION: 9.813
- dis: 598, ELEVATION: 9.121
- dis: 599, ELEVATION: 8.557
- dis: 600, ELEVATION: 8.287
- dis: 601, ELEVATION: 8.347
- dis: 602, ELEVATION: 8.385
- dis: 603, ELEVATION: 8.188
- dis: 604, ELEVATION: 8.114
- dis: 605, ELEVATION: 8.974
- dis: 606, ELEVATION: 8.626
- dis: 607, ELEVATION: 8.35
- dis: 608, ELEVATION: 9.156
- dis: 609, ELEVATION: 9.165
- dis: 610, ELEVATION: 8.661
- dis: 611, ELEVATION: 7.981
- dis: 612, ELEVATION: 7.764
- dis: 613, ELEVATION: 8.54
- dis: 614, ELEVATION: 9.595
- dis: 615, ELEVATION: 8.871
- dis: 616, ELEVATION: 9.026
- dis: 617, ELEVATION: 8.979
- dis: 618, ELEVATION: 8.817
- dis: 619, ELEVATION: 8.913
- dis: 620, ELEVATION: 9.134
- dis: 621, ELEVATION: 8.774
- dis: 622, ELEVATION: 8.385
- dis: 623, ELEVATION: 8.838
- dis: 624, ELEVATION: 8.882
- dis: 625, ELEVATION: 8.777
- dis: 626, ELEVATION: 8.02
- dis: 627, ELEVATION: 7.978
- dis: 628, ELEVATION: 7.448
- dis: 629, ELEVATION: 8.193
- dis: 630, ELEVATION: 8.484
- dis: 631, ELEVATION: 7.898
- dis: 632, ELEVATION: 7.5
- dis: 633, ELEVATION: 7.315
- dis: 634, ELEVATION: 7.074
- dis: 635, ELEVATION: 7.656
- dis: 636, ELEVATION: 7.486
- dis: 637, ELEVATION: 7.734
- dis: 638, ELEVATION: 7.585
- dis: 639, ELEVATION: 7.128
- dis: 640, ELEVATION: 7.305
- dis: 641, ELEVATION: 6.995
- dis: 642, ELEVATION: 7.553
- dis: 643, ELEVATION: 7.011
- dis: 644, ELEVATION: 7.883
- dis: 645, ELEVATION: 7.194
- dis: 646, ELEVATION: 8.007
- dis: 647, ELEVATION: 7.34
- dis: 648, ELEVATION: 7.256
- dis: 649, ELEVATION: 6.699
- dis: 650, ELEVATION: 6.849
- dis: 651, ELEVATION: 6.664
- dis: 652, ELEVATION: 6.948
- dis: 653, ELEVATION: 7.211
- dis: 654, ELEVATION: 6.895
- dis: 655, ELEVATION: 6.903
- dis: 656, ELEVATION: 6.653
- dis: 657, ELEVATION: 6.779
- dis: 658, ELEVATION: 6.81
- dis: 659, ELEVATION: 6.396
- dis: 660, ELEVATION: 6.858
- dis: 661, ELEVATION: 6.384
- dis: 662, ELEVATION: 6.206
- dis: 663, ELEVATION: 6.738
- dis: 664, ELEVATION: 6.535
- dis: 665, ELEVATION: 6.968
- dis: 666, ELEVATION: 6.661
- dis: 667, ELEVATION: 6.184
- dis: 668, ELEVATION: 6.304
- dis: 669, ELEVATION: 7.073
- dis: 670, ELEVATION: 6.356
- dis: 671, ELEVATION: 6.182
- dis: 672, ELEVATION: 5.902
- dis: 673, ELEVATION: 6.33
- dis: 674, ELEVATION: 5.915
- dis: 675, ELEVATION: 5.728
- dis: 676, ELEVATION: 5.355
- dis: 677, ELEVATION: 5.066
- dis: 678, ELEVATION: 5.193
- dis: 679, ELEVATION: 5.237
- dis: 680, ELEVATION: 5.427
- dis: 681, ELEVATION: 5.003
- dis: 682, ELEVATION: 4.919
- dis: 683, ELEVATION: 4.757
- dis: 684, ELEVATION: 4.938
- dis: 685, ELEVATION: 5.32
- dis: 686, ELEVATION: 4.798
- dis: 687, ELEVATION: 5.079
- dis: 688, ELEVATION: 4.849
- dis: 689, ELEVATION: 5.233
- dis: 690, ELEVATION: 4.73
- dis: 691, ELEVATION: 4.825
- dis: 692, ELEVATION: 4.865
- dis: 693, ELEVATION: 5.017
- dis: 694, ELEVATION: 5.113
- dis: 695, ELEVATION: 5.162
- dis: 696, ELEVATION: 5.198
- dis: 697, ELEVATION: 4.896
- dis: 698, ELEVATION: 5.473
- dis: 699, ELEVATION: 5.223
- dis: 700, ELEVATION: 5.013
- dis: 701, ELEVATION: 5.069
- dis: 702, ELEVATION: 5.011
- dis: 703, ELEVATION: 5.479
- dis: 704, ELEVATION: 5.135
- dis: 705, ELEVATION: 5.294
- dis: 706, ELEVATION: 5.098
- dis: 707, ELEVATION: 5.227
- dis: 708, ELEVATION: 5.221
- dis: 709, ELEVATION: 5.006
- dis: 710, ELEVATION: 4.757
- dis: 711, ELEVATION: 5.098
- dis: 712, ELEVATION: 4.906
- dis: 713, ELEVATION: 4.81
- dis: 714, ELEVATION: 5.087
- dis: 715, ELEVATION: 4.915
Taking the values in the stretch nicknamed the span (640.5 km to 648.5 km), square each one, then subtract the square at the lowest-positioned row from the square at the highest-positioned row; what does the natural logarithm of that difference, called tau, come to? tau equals 1.3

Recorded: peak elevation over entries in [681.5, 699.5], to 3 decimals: 5.473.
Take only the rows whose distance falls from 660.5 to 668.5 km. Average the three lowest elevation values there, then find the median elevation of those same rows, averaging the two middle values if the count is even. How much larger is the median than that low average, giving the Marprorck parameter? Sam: 0.23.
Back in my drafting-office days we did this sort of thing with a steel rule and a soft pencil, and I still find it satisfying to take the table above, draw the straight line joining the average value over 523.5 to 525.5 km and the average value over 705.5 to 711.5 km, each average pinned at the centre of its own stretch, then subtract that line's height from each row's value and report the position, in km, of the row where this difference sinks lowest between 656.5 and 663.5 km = 662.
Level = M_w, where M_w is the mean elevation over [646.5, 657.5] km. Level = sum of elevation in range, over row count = 6.9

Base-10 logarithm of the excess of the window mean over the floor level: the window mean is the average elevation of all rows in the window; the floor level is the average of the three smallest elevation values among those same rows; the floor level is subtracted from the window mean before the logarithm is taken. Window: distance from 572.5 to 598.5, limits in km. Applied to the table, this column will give 0.1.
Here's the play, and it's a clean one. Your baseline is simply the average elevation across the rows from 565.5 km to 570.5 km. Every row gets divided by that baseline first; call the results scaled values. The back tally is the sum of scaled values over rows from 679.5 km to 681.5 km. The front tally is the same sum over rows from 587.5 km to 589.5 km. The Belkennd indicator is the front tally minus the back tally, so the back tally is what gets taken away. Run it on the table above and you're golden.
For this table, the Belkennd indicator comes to 1.2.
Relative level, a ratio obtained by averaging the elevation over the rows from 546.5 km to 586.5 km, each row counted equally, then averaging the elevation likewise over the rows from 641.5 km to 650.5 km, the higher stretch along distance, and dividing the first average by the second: 1.17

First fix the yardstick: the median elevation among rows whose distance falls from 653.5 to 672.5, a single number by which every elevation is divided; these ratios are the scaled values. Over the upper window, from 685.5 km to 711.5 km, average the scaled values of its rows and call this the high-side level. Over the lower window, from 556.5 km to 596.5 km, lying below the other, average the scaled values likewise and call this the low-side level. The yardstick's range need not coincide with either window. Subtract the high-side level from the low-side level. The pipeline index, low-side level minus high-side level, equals 0.6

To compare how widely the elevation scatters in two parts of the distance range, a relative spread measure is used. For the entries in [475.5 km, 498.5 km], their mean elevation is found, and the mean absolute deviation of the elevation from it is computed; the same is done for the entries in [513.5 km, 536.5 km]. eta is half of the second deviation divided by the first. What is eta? 0.5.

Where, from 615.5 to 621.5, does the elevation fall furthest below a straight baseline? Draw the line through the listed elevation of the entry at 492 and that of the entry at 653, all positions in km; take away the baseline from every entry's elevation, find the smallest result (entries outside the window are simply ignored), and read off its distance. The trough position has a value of 621 km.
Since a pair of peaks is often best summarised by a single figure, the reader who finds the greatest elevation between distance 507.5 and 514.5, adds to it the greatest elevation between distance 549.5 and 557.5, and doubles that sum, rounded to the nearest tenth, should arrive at 30.9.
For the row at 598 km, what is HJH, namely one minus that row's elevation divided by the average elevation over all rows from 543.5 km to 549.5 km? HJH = -0.30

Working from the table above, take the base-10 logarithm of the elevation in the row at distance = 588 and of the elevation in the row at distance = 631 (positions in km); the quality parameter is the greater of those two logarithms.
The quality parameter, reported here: 1.00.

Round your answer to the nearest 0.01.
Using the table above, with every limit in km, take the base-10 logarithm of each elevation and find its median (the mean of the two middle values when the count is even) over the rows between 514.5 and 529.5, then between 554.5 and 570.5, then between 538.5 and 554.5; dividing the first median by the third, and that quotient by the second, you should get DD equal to 1.02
